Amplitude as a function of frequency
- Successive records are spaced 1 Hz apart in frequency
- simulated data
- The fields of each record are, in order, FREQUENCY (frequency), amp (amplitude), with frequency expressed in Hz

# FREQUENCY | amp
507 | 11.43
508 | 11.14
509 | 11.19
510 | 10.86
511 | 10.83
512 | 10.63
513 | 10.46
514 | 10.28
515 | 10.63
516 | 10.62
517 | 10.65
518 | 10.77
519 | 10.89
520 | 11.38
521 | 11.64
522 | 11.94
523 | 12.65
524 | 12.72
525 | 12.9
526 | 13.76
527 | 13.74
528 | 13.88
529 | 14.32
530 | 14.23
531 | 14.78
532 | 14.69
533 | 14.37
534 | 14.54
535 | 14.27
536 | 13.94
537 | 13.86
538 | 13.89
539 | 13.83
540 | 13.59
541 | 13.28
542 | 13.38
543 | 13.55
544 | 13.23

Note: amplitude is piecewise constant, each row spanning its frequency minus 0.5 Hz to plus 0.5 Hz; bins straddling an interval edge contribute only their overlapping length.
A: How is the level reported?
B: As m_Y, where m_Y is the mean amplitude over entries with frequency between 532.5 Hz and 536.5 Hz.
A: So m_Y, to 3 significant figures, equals 14.3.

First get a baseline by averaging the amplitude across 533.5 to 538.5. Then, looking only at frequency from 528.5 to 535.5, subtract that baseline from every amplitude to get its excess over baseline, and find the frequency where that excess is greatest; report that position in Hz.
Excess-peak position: 531 Hz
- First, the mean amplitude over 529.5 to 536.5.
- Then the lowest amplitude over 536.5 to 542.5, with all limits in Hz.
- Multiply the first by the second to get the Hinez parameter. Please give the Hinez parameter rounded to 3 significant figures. 191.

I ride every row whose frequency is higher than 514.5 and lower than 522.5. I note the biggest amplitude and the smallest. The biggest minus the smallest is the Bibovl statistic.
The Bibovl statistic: 1.32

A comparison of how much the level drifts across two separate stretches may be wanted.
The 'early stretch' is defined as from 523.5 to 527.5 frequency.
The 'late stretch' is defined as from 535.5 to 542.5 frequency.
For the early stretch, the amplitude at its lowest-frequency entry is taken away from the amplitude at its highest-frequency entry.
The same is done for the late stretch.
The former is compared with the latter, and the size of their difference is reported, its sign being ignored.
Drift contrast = 1.6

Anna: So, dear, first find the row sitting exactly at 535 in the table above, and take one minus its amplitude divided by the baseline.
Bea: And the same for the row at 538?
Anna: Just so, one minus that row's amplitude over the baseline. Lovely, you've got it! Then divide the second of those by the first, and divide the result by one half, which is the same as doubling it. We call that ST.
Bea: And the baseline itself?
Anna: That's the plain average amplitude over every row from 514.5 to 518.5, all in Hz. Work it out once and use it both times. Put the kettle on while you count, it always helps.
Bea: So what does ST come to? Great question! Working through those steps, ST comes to 2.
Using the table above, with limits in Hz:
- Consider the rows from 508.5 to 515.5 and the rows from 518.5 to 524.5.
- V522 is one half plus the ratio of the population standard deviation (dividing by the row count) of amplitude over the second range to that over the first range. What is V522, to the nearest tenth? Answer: 2.9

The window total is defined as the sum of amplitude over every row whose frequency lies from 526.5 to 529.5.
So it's 41.9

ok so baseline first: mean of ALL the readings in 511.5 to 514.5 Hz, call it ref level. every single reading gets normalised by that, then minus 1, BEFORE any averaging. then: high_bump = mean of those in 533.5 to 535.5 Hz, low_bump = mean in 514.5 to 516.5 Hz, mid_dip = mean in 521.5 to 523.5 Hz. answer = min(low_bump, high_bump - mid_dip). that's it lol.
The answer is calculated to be 0.016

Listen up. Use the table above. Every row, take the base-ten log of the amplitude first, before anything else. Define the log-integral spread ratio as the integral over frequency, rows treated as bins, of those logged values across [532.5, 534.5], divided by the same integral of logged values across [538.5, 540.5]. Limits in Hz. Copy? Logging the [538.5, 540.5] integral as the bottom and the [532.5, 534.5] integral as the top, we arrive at 1.02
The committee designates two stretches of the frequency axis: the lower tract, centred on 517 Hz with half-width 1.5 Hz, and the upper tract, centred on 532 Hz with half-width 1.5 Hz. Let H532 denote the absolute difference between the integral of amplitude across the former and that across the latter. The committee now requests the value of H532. 11.8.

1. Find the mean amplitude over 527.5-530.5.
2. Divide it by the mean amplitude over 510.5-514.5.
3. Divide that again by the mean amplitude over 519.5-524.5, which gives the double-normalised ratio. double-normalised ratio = 0.111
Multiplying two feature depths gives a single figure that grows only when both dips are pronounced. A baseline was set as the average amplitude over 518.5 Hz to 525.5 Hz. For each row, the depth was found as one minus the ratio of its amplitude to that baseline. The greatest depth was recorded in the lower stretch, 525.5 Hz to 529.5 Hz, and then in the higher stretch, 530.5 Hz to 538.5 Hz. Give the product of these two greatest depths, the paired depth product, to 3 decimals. 0.022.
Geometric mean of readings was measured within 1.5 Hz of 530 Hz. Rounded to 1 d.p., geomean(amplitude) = 14.4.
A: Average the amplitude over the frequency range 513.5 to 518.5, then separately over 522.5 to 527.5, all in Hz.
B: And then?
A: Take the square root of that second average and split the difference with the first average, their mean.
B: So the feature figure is 7.1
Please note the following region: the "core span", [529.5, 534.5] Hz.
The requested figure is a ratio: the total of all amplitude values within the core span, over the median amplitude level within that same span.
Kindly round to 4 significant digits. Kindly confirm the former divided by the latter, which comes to 4.994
